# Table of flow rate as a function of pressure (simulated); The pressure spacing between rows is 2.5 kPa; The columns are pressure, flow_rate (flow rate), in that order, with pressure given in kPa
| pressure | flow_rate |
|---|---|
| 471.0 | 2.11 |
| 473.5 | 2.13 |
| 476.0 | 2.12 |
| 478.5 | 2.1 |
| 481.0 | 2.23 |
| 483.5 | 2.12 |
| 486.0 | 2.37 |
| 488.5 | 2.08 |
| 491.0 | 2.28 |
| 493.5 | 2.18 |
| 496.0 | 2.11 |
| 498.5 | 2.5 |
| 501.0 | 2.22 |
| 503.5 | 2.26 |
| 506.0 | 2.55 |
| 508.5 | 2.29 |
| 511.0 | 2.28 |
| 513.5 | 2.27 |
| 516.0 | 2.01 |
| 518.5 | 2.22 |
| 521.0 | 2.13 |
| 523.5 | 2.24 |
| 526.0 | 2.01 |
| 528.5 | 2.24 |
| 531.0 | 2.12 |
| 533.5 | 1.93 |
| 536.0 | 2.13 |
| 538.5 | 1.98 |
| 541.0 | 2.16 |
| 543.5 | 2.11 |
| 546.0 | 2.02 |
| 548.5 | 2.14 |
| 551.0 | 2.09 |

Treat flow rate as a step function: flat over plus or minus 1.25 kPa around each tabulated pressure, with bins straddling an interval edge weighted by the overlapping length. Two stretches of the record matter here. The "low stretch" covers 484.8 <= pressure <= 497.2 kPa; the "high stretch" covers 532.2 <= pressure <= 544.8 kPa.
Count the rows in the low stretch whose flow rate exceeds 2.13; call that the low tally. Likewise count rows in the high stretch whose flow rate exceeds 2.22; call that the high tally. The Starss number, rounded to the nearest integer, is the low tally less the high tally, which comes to 3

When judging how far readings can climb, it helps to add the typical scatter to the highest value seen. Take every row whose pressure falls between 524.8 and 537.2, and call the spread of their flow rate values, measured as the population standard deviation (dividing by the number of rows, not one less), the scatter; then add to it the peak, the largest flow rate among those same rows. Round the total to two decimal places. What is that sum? 2.35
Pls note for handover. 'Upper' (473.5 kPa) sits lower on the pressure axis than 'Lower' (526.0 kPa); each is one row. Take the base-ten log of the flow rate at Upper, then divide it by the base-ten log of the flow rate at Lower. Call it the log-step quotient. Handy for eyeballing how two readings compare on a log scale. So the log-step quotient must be 1.08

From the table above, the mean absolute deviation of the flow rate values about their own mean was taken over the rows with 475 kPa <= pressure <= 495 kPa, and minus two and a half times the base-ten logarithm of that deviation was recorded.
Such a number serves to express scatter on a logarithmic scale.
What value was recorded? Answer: 2.73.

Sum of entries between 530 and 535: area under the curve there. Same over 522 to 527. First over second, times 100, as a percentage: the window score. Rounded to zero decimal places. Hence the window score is 95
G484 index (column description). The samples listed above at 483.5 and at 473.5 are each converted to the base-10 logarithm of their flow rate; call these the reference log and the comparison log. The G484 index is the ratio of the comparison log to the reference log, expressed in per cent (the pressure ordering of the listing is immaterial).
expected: 101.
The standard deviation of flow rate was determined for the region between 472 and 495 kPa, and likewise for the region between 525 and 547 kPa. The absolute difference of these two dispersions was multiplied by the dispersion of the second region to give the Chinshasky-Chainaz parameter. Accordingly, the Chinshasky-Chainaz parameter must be 0.0002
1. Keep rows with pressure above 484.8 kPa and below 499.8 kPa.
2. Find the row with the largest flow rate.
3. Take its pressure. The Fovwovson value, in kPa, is 498.5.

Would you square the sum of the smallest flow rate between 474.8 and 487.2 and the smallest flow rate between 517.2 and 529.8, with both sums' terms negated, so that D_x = 16.9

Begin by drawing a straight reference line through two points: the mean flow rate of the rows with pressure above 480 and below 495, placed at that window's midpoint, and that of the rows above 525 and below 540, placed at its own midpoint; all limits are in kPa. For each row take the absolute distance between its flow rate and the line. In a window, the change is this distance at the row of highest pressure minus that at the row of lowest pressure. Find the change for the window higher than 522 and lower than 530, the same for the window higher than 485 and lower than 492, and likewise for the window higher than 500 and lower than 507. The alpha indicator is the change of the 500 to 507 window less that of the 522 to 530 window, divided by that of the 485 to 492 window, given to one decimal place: -4.4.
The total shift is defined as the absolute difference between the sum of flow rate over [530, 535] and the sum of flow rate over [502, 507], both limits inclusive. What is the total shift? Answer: 0.76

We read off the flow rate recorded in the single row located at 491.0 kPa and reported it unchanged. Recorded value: 2.28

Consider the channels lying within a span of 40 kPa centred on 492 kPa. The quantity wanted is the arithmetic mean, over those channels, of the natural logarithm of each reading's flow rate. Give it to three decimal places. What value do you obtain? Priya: 0.804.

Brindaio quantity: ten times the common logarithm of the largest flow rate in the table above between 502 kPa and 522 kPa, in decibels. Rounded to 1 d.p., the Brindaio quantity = 4.1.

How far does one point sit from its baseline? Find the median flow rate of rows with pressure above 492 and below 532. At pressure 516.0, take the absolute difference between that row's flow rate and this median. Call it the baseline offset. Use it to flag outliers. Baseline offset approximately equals 0.22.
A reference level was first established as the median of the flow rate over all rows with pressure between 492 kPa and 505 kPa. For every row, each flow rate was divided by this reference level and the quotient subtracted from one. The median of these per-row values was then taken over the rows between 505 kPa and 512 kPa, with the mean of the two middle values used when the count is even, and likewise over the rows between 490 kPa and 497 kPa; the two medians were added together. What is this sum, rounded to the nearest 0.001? -0.014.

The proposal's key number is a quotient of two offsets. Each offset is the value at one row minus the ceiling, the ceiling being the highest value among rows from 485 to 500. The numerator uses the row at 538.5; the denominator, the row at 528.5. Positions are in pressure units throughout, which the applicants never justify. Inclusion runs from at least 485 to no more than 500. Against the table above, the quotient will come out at 2.0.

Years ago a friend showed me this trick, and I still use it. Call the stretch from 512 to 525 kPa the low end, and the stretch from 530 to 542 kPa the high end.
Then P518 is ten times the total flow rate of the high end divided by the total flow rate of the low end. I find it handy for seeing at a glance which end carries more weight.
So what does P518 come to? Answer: 9.5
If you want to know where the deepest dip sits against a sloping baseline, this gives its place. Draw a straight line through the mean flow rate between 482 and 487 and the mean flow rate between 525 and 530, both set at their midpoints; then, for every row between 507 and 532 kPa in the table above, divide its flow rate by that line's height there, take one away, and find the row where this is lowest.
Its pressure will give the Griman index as 516.0 kPa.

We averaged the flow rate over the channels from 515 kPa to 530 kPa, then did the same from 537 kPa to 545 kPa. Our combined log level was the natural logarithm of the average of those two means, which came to 0.748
